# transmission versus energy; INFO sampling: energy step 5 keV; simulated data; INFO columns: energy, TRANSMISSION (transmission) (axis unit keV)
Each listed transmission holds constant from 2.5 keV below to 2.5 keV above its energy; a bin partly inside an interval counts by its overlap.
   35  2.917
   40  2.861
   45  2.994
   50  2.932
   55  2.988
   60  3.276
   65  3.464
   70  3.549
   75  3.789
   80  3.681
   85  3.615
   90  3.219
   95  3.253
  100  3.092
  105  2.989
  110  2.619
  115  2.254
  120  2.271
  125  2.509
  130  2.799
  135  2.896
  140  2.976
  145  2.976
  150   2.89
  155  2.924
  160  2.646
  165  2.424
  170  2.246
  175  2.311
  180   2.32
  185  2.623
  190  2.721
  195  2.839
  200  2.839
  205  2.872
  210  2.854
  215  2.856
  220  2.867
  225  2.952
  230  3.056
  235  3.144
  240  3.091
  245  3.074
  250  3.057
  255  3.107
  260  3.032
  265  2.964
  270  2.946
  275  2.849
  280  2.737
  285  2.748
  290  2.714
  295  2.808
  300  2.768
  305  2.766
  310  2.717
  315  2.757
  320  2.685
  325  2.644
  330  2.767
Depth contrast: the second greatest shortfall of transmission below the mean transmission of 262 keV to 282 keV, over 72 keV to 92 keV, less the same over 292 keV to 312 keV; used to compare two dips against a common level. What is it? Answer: -0.85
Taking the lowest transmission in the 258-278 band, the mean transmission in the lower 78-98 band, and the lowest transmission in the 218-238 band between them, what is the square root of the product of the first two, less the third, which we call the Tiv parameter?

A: 0.26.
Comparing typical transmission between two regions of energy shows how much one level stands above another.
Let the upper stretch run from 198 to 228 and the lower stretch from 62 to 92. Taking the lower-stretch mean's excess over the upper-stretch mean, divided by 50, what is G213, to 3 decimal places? 0.014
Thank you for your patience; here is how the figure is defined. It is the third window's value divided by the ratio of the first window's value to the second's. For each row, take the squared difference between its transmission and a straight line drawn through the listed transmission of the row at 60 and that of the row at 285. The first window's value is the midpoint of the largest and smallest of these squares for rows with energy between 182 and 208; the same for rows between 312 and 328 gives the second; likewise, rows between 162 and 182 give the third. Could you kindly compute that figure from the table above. 0.023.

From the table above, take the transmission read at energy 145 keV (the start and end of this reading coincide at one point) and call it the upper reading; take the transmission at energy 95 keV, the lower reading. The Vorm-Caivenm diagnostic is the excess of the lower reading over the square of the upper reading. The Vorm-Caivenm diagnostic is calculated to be -5.6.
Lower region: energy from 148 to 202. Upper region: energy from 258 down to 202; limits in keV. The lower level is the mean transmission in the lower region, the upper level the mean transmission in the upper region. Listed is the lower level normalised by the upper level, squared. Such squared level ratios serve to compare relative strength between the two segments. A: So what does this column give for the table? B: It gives 0.76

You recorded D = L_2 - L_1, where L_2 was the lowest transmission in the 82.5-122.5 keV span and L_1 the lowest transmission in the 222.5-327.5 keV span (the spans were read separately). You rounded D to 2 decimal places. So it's -0.39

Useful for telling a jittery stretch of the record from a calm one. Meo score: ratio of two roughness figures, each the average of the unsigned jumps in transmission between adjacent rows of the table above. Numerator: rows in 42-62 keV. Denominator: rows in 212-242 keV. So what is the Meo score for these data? 2.0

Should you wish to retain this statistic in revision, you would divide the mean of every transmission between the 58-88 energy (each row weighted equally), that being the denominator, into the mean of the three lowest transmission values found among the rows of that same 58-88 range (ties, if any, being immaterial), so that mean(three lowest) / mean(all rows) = 0.963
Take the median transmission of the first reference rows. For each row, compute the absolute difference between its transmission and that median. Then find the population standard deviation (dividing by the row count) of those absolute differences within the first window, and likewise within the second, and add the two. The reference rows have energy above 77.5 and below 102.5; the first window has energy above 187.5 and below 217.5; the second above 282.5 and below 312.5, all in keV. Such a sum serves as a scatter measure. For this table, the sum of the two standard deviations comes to 0.08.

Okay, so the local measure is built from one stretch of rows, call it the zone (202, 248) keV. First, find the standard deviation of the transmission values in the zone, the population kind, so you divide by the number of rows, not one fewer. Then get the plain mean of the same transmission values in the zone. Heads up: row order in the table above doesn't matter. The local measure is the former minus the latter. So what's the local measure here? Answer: -2.9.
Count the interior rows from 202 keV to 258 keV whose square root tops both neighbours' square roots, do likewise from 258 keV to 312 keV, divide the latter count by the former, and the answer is 2.00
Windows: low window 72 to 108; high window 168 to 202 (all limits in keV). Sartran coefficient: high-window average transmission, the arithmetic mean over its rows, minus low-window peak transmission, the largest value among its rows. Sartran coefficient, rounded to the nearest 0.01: -1.23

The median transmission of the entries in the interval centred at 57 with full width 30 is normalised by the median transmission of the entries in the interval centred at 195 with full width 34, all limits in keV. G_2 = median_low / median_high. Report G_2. 1.10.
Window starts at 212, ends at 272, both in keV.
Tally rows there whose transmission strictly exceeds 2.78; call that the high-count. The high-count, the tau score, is 12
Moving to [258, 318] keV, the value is 5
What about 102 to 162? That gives 7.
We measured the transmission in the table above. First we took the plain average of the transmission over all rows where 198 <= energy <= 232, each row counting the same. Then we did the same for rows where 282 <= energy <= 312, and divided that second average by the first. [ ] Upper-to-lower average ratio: 0.950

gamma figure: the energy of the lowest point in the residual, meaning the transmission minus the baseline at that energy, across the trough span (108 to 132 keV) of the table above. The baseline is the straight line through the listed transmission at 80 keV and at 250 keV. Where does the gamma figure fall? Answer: 115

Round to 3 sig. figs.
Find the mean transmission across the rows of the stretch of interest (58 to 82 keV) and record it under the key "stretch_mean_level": 3.55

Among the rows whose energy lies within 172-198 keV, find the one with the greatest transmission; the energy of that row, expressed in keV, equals 195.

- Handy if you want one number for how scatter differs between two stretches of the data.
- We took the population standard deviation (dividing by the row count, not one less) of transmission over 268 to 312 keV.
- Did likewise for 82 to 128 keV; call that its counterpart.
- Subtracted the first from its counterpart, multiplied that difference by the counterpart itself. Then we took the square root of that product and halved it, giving 0.21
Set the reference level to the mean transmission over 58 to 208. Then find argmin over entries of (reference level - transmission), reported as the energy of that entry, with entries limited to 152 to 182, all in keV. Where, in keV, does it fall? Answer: 155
